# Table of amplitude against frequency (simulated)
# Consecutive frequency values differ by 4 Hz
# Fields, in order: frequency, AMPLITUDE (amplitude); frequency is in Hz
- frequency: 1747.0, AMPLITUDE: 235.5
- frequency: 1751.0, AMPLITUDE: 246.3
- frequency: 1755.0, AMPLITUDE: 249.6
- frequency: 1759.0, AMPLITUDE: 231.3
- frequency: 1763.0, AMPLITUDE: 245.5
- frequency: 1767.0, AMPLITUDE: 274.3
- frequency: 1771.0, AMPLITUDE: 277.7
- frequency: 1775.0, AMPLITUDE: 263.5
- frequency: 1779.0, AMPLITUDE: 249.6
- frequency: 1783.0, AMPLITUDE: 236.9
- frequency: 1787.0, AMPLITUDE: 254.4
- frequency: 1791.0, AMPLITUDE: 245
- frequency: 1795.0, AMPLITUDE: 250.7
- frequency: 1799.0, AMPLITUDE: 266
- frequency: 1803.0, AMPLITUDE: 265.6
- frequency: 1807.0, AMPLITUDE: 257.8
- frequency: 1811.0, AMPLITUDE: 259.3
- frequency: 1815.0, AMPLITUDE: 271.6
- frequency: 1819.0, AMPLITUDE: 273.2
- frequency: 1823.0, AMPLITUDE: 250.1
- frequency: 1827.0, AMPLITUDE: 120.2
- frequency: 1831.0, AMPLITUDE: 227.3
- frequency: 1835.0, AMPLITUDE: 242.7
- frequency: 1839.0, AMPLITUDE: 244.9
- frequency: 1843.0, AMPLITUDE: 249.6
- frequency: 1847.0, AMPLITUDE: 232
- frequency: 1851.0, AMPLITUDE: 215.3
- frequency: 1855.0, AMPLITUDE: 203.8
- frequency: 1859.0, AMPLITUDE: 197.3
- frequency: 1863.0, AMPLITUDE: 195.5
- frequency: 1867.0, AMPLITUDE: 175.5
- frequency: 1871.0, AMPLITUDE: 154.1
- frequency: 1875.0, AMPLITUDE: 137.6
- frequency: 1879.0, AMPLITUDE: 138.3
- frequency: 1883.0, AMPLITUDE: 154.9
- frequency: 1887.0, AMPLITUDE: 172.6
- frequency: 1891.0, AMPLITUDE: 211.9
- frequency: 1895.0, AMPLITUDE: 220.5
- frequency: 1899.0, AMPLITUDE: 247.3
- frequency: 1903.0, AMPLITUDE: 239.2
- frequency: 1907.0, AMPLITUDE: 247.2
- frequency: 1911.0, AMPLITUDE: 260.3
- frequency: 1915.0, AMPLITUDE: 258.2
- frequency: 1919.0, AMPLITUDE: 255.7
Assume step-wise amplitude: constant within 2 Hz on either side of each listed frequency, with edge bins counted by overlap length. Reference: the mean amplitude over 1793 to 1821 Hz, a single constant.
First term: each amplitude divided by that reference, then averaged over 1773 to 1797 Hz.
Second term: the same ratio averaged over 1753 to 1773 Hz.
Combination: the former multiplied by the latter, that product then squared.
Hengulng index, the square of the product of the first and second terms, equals 0.85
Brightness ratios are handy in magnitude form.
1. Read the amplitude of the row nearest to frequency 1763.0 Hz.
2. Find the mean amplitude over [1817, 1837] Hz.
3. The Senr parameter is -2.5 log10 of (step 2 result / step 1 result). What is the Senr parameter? 0.1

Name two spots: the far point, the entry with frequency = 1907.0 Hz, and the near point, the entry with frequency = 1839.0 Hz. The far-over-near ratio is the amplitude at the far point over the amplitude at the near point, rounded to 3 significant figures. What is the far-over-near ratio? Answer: 1.01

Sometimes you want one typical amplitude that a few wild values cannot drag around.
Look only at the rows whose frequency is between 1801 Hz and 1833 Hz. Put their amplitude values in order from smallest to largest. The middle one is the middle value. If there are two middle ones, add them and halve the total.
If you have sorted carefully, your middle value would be 259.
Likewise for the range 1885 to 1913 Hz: 239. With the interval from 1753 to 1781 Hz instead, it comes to 250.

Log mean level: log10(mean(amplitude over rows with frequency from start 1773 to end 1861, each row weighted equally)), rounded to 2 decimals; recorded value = 2.38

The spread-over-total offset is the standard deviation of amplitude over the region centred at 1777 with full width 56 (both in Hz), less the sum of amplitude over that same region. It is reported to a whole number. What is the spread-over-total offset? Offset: -3543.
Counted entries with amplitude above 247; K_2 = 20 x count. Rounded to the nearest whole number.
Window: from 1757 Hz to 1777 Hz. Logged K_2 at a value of 60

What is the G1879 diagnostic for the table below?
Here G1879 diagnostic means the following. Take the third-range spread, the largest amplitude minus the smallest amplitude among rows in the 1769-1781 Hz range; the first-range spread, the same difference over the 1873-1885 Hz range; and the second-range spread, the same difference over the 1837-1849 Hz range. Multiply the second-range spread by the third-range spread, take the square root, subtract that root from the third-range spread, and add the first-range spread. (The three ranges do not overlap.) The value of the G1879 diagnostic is 23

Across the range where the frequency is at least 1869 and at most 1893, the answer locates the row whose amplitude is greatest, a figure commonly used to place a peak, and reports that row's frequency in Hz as 1891.0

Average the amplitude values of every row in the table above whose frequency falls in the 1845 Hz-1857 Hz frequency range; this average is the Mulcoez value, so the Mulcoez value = 217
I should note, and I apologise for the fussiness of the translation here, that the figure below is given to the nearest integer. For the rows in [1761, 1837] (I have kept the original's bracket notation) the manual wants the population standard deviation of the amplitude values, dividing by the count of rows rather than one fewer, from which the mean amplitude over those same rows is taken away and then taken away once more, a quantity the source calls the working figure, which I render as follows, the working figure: -465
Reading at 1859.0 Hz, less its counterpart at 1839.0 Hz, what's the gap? -48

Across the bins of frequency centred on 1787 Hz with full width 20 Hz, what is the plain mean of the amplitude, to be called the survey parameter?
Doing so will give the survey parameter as 247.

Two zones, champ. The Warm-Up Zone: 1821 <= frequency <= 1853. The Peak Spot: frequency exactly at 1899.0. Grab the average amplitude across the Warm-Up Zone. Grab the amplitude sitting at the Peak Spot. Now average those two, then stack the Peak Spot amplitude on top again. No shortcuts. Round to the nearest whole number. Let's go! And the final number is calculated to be 482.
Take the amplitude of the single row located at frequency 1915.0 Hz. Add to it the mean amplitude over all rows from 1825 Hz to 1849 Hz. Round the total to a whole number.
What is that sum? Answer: 478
